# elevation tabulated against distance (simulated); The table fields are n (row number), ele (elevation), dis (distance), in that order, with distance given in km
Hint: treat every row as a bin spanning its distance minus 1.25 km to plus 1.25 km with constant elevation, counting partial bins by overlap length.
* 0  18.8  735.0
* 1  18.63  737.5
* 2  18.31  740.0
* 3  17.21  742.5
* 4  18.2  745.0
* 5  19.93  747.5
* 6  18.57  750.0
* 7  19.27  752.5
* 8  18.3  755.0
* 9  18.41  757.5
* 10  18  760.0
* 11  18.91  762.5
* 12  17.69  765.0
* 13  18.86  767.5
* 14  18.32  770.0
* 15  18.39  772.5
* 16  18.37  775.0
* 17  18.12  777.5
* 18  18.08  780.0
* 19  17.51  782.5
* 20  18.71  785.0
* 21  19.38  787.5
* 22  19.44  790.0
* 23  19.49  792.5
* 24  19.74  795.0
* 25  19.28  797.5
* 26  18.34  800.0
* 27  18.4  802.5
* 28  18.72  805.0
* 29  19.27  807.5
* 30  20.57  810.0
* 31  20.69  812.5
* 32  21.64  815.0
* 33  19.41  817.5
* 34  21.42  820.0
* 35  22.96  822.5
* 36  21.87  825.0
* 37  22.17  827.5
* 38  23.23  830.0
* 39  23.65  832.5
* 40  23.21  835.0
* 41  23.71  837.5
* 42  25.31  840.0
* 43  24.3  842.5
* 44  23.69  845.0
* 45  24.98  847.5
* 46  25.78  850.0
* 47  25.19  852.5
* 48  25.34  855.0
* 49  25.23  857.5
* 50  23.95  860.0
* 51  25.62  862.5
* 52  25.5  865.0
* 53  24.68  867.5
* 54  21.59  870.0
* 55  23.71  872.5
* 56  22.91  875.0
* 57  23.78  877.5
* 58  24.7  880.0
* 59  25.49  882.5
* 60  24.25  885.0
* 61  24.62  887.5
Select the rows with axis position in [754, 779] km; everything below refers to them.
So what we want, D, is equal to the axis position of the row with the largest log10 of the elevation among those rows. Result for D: 762.5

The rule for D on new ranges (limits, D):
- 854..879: 862.5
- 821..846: 840.0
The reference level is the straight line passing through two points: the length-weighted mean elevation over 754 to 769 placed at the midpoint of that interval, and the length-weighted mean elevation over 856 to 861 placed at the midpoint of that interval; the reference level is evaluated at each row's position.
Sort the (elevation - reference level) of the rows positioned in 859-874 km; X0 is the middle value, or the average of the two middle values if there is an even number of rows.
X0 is -0.7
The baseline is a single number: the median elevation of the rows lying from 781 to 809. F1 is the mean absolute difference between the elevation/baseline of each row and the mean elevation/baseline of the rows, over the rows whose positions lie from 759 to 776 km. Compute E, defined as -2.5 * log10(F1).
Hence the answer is 4.5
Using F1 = 0.016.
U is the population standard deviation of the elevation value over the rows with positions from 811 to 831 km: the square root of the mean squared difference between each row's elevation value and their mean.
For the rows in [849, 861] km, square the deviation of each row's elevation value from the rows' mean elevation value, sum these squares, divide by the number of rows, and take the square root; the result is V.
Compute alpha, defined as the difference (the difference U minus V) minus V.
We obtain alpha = -0.1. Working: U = 1.15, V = 0.61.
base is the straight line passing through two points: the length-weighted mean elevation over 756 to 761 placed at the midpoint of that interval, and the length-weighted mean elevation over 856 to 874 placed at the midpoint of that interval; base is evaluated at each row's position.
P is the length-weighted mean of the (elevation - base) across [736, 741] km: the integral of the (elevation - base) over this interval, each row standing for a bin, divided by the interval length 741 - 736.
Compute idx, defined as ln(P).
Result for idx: 0.4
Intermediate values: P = 1.4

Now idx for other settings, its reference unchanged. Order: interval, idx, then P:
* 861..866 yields 0.2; 1.2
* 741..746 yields -1.1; 0.3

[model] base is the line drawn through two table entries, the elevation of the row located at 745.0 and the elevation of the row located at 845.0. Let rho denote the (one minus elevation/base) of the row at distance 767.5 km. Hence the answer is 0.03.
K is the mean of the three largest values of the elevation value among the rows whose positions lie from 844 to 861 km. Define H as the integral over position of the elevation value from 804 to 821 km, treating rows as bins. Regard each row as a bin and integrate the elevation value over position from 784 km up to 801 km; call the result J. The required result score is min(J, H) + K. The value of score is 352.1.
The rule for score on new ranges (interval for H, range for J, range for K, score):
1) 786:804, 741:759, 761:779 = 352.5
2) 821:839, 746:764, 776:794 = 356.9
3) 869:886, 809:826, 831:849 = 385.7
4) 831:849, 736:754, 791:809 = 354.1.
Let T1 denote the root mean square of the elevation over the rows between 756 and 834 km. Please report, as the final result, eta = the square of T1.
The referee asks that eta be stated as 389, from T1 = 19.7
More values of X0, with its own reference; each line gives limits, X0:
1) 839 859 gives 0.9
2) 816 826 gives -0.7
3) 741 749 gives 0.9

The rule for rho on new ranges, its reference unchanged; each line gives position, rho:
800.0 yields 0.14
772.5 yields 0.07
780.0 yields 0.10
